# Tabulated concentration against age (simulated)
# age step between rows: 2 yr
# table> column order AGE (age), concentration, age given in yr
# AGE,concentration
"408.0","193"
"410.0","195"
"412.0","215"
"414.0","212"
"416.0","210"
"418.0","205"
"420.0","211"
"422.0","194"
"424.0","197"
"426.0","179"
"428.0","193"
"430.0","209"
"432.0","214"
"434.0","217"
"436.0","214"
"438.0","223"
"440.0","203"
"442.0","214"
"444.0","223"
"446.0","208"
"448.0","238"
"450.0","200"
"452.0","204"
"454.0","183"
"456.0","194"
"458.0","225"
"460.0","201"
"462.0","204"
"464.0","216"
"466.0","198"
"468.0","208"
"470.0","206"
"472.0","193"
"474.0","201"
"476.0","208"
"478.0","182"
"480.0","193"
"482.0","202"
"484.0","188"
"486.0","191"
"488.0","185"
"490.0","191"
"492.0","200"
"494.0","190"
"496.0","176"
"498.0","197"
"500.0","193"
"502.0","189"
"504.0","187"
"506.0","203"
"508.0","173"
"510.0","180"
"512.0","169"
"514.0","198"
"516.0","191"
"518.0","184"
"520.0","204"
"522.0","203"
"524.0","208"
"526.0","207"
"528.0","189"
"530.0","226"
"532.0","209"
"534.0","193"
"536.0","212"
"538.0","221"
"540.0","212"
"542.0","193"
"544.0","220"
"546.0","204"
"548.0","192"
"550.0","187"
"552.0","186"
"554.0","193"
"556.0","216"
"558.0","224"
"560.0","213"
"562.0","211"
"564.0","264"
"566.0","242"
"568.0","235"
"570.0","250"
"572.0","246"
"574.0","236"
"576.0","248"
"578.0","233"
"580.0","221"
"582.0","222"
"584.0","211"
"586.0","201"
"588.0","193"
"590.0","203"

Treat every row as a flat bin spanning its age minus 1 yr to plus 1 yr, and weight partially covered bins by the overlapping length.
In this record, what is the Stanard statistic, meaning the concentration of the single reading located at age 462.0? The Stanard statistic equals 204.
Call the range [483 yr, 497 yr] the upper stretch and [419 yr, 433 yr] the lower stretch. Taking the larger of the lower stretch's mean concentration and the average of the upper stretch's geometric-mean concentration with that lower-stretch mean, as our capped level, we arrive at 200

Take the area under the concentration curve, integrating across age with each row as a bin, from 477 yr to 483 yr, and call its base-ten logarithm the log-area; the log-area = 3.06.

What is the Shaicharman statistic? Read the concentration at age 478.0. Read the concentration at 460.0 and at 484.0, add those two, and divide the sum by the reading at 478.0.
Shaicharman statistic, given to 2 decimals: 2.14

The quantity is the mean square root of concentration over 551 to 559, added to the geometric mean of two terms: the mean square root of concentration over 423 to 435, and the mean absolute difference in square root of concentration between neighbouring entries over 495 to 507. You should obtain 16.5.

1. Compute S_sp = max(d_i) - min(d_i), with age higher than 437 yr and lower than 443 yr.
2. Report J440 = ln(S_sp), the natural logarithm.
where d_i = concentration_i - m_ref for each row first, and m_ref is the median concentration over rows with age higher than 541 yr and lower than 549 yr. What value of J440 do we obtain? 3.0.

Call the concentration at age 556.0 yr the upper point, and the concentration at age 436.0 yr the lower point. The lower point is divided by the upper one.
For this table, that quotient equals 0.99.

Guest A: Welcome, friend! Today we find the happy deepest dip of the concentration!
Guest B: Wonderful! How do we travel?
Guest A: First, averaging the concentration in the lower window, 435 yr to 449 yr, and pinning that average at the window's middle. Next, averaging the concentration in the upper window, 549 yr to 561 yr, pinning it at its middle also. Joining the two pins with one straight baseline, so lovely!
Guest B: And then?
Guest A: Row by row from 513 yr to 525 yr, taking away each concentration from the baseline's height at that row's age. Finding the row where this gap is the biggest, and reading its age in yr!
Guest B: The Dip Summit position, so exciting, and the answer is 518.0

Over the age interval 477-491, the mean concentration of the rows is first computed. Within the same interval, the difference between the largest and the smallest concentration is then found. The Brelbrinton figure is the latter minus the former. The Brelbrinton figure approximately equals -170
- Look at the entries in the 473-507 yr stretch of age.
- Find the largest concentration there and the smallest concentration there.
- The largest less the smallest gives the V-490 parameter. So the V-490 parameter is 32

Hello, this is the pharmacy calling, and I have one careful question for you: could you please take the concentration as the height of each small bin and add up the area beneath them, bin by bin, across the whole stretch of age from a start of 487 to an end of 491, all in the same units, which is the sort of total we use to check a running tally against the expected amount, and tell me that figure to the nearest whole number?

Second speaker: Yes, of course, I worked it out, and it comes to 752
